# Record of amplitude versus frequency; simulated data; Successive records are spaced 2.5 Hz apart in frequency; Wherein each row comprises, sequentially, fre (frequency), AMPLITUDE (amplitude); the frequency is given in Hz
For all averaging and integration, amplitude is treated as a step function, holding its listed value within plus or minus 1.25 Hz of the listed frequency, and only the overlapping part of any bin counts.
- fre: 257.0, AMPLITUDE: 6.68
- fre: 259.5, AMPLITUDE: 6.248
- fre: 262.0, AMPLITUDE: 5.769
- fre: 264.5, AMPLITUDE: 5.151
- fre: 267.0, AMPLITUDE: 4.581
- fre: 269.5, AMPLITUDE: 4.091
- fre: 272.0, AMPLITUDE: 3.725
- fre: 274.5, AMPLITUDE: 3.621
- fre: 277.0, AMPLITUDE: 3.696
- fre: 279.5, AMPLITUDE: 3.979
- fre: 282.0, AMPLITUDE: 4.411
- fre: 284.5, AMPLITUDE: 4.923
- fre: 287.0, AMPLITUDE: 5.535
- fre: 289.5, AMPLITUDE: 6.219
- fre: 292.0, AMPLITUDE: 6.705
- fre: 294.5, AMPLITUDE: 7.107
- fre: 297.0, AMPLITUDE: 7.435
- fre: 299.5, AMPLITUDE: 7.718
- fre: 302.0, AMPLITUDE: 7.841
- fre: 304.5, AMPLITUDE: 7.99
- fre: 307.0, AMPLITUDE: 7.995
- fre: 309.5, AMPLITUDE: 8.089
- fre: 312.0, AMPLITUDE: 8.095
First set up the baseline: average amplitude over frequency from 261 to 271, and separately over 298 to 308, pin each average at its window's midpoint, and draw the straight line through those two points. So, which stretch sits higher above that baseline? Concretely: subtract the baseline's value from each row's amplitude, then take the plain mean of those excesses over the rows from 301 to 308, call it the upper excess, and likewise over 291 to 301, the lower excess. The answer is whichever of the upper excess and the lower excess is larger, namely 0.0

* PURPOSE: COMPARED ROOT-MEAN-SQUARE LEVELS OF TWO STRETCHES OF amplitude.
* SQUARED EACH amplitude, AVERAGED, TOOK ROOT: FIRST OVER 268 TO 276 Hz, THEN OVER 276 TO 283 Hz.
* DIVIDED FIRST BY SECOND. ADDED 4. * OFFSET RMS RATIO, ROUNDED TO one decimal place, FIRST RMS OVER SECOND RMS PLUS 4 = 4.9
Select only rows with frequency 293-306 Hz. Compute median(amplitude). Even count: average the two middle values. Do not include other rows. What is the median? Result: 7.7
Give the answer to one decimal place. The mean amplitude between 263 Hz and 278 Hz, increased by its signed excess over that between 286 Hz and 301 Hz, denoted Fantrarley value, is 1.5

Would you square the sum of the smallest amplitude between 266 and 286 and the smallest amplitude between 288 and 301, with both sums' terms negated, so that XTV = 97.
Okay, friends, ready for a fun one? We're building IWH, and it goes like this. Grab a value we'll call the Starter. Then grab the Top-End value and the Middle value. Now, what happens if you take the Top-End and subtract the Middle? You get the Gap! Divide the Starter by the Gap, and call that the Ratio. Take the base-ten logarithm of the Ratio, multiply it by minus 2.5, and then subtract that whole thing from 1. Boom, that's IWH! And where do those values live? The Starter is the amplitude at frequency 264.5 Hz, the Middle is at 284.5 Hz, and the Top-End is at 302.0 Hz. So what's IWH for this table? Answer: 1.6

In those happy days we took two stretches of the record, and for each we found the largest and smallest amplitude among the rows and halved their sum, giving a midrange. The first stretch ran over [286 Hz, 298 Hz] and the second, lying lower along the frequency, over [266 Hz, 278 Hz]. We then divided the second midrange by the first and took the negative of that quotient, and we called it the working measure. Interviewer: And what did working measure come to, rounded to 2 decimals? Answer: -0.63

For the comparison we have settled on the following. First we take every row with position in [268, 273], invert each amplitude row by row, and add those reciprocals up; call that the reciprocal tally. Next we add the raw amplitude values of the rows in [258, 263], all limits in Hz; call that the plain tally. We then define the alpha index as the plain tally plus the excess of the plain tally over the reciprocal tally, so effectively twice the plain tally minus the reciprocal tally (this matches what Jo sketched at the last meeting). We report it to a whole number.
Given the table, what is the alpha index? 24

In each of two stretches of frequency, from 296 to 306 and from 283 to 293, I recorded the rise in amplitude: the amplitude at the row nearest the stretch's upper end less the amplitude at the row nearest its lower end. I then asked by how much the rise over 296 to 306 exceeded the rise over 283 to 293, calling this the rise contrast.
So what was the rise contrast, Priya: -1.2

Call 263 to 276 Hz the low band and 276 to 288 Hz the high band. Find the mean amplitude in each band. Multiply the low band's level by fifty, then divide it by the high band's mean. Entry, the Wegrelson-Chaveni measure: 47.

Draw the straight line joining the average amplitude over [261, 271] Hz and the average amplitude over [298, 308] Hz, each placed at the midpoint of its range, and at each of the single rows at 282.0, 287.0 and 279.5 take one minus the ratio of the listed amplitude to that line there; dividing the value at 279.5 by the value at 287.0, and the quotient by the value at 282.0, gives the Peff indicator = 7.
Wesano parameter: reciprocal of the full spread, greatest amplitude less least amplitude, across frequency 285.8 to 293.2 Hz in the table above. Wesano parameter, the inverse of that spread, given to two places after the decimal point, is 0.85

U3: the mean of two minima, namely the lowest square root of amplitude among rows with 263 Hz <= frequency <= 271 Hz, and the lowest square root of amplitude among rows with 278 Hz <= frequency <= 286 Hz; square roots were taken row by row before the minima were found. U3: 2.0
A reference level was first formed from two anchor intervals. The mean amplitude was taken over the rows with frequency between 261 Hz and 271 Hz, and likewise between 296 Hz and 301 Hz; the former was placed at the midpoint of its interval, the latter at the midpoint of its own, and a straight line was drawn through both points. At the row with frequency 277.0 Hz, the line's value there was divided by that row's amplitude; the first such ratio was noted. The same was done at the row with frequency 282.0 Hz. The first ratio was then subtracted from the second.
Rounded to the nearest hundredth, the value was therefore -0.16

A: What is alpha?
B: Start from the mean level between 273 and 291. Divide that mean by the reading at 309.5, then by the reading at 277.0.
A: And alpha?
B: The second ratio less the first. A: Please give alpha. 0.7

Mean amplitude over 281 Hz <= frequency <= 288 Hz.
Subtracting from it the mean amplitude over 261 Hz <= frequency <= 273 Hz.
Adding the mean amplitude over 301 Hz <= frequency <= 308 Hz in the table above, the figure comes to 8.2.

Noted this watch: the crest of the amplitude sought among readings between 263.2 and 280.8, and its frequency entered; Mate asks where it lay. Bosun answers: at 264.5 Hz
